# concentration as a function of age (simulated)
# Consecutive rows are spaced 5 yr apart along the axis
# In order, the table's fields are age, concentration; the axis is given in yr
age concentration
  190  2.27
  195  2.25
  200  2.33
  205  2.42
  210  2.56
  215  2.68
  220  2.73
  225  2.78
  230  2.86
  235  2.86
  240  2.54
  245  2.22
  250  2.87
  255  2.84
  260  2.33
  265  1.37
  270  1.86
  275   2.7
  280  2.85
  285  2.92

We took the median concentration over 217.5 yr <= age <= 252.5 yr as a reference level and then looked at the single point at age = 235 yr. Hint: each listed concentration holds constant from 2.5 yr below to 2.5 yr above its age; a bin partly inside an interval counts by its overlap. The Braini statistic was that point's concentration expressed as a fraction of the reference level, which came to 1.03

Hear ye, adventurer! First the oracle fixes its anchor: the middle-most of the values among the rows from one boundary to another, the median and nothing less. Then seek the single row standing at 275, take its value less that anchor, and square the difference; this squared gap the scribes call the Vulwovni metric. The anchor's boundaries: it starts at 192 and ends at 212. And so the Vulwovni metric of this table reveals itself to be 0.11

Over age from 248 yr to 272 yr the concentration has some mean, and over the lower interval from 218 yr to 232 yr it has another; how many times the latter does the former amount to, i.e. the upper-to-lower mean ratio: 0.81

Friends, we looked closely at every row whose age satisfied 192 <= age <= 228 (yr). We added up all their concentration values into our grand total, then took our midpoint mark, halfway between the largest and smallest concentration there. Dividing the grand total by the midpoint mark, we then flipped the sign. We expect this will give -7.1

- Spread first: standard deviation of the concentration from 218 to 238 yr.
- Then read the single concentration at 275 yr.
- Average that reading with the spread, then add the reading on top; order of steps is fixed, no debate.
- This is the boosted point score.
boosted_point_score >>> 4.1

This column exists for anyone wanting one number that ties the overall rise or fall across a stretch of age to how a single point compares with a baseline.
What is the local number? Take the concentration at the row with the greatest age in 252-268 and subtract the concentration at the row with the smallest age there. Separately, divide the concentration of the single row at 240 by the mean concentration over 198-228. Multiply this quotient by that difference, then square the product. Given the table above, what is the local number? 2.1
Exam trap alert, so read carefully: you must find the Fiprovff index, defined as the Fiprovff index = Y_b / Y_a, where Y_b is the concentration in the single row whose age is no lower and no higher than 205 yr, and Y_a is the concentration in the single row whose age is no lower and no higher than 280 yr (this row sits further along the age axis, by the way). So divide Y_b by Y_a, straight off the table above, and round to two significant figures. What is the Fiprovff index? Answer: 0.85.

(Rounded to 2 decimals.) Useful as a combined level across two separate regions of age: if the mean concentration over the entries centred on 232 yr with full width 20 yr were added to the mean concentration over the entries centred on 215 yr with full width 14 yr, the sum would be 5.42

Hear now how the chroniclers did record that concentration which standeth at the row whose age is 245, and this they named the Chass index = 2.22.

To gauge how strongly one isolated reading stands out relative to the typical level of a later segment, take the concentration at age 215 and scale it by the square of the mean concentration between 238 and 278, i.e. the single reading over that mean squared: 0.49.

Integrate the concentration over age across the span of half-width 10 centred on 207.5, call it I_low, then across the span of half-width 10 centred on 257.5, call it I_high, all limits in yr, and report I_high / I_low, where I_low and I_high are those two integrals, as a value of 0.94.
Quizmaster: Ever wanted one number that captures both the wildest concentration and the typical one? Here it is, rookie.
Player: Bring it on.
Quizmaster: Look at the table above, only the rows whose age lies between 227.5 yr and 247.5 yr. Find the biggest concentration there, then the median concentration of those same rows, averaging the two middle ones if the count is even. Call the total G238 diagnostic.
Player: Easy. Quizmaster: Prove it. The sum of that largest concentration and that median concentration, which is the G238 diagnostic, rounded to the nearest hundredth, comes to 5.56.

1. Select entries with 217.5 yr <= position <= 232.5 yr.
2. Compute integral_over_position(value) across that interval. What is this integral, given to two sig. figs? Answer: 42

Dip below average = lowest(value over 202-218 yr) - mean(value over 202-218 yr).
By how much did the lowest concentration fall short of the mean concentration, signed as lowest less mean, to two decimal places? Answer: -0.13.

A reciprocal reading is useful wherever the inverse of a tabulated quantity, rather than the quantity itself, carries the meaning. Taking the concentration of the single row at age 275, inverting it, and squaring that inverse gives 0.137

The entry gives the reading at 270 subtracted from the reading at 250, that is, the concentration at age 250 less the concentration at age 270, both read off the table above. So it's 1.0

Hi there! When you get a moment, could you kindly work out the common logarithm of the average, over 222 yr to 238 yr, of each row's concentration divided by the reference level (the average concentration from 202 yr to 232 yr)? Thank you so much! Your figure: 0.03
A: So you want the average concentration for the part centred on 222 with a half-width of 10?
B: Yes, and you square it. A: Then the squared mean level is 7.6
